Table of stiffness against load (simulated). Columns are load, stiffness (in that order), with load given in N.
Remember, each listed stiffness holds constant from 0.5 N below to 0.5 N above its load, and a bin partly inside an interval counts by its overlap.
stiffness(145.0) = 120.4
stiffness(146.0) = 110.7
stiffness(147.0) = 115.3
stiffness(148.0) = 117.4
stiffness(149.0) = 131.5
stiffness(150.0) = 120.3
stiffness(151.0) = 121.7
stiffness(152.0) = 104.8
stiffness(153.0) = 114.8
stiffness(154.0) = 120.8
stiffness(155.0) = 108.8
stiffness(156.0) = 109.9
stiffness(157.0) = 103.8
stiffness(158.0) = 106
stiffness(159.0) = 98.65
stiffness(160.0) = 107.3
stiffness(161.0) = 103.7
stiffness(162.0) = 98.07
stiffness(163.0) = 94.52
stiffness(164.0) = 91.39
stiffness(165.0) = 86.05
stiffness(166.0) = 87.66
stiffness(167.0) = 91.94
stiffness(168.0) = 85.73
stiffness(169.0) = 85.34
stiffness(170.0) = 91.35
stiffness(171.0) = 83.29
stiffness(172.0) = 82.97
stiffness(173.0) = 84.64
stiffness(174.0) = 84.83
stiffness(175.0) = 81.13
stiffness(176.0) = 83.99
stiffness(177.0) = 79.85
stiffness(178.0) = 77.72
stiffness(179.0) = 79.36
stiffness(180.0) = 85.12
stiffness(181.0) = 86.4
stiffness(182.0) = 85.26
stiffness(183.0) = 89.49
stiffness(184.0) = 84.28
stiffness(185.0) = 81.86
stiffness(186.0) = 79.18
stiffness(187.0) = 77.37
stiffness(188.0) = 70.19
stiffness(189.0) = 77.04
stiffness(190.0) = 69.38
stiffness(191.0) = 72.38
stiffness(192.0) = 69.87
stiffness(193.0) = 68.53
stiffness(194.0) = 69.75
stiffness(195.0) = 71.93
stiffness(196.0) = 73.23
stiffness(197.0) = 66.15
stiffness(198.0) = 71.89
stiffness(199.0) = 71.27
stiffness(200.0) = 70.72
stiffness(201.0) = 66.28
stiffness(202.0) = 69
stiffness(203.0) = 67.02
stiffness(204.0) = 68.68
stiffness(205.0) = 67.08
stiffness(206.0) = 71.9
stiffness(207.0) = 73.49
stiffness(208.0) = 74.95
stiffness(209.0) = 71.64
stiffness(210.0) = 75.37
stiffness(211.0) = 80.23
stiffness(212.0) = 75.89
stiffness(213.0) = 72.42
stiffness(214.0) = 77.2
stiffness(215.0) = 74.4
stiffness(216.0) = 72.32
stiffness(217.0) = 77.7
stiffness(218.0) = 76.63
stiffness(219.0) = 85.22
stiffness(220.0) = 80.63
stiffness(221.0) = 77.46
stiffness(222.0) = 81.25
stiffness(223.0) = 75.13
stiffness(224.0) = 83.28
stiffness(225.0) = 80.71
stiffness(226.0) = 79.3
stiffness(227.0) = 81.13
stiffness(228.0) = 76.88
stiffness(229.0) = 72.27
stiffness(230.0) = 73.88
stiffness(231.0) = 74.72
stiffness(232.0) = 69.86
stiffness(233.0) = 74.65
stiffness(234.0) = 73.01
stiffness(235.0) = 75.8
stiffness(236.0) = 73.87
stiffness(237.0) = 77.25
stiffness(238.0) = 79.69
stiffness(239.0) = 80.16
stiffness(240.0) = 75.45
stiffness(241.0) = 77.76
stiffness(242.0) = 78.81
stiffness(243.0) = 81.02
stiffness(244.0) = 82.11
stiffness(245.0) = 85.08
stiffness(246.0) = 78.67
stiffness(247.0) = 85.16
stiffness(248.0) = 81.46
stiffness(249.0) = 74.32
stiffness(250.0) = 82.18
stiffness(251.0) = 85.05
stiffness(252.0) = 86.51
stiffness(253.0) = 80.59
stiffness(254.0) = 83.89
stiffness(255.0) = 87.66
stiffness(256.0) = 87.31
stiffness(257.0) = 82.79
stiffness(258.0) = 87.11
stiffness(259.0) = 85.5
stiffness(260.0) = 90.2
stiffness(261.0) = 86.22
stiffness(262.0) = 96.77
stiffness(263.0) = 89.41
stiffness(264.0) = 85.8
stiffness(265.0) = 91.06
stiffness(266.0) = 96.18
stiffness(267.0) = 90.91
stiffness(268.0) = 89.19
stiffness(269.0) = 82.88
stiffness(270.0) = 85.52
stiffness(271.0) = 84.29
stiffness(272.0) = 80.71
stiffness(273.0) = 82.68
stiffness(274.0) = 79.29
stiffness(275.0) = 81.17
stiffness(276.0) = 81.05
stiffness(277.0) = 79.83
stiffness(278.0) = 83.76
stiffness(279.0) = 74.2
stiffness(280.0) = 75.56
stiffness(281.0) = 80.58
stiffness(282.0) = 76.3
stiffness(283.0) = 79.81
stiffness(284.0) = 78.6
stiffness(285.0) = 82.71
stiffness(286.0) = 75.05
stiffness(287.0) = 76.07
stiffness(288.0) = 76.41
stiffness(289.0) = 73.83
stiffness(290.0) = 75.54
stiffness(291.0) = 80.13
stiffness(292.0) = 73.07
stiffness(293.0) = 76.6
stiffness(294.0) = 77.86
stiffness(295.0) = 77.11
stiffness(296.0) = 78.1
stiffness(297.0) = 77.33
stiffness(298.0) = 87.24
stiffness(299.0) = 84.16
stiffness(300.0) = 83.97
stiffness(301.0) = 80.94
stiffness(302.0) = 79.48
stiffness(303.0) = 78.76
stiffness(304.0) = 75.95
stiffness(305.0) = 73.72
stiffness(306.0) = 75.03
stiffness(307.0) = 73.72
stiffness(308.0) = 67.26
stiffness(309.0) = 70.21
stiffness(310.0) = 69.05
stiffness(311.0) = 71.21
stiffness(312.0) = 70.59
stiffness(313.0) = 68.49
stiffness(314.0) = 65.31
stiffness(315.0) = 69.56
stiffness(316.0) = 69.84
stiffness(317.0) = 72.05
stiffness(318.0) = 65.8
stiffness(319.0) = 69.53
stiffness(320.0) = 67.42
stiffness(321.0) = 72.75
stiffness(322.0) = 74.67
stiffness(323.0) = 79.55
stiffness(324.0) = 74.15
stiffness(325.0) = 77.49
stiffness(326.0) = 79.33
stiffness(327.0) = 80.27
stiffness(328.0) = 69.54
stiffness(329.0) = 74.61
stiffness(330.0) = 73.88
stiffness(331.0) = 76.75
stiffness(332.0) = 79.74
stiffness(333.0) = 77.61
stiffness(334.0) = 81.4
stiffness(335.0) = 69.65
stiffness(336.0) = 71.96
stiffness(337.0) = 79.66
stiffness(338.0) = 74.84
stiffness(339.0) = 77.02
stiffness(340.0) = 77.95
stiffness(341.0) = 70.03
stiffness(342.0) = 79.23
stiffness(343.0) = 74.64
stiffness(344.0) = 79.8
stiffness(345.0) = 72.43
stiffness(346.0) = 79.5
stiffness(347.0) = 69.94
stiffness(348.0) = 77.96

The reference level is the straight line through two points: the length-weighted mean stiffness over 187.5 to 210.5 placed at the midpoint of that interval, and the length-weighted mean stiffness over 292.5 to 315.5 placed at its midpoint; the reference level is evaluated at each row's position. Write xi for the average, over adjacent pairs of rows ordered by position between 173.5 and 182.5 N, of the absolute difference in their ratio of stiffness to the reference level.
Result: 0.041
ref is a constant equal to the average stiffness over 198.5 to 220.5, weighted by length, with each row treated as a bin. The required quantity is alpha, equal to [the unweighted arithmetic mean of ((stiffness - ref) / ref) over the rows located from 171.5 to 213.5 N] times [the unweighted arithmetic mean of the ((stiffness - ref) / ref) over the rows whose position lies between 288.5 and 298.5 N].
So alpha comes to 0.0015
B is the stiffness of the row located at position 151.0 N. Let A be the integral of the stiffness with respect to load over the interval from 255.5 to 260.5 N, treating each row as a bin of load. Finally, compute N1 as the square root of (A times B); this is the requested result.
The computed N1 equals 230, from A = 433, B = 121.7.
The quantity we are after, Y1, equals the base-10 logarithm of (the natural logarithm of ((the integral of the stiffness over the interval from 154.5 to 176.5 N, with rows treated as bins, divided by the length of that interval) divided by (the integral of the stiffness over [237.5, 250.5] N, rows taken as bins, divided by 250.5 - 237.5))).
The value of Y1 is -0.82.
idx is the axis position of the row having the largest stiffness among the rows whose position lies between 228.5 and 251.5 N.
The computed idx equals 247.0 N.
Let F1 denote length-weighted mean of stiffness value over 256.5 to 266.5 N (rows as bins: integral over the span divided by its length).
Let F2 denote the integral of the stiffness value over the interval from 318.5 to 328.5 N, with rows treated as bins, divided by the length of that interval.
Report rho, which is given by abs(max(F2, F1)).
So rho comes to 89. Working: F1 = 89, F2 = 74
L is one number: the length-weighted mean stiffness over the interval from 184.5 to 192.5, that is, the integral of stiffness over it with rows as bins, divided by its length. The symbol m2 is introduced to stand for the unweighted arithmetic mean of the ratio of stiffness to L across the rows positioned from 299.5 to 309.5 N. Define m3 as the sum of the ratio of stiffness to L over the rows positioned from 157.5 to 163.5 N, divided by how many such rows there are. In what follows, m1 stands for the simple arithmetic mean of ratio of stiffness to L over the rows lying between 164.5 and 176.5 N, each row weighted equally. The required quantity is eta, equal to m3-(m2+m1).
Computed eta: -0.81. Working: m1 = 1.15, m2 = 1.02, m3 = 1.36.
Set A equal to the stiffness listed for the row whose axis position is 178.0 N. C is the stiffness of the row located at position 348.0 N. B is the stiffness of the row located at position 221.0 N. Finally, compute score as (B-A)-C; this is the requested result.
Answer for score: -78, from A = 77.72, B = 77.46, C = 77.96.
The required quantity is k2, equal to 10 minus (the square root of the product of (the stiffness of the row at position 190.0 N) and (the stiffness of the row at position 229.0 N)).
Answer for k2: -61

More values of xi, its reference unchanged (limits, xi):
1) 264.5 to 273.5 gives 0.047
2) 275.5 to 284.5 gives 0.051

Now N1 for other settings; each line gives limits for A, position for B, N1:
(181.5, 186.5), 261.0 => 190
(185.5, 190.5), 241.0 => 170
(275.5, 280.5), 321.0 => 169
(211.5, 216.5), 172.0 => 176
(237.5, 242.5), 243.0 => 178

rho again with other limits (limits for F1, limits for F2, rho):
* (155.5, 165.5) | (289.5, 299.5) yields 100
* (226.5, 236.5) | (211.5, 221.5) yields 77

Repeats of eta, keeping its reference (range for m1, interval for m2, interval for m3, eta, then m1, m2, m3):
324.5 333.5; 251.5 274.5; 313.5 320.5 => -1.27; 1.03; 1.16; 0.92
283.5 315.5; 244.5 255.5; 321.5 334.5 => -1.09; 1.01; 1.11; 1.03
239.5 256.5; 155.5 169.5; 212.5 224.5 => -1.35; 1.10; 1.29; 1.04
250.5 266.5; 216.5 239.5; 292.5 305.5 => -1.15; 1.17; 1.04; 1.06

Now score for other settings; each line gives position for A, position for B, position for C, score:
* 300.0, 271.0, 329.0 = -74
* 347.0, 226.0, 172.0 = -74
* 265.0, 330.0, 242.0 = -96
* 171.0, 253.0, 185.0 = -85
